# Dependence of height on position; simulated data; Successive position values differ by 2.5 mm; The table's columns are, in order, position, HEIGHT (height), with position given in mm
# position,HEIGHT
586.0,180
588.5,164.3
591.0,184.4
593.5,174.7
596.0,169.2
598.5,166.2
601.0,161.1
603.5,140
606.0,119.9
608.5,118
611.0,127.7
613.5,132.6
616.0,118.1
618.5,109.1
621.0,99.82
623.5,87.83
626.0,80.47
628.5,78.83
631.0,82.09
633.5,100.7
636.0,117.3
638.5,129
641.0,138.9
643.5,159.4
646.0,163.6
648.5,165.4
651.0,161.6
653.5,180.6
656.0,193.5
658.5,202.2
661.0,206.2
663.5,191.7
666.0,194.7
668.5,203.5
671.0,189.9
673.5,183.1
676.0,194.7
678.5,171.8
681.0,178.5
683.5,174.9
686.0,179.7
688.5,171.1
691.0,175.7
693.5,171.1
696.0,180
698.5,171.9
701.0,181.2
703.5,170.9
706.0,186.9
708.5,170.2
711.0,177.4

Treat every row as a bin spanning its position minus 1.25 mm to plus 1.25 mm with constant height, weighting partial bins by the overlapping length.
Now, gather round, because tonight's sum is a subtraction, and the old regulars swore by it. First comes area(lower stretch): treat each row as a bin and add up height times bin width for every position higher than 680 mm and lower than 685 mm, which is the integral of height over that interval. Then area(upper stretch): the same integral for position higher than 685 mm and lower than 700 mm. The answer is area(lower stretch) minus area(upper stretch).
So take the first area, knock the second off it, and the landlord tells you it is -1740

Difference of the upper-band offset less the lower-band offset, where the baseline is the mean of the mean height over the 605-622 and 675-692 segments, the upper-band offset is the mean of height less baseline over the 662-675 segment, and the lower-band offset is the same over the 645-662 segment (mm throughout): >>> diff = 11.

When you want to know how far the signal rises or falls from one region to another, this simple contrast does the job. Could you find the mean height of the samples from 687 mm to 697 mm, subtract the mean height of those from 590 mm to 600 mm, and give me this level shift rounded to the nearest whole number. 1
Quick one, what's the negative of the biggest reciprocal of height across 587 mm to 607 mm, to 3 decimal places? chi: -0.008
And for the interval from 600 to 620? -0.009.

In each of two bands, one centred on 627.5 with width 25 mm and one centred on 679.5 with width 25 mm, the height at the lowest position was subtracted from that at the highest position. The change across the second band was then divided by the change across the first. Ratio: -2.6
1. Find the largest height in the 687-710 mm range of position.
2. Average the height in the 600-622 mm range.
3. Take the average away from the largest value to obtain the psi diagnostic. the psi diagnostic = 62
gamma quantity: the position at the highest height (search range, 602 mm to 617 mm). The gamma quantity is 603.5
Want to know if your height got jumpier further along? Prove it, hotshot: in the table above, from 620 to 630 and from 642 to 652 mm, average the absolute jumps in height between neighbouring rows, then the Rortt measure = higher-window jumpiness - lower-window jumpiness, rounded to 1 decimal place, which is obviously -3.7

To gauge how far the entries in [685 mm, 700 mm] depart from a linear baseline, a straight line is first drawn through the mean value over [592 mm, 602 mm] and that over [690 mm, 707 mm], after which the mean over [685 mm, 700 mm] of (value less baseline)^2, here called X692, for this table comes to 17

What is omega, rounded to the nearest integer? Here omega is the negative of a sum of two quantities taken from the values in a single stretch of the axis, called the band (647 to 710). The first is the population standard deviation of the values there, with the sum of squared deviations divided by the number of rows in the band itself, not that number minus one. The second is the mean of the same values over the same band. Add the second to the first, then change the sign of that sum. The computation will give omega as -194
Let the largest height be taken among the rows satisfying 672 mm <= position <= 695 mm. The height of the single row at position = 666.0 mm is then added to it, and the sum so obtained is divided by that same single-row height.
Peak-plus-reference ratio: 2.00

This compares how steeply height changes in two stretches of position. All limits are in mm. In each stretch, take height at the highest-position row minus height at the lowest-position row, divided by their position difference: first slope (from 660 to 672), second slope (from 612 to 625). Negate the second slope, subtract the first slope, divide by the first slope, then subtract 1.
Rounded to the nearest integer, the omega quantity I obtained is -5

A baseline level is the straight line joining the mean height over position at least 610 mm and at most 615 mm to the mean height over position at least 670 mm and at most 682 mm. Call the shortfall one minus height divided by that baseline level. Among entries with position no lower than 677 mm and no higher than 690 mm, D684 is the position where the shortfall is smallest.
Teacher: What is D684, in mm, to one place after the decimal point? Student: 681.0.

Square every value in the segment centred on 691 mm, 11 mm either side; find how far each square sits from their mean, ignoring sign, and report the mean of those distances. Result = 1202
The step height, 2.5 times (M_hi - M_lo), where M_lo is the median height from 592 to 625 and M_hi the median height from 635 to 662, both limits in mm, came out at 90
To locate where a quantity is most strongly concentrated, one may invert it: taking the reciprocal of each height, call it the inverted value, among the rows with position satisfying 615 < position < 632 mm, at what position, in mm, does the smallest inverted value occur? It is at 616.0 mm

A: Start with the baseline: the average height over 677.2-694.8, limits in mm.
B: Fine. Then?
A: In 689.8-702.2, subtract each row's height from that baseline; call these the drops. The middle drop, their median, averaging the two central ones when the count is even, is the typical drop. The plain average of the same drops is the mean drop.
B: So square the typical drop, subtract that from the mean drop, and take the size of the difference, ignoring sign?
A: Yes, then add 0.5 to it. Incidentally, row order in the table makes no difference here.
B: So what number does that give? 3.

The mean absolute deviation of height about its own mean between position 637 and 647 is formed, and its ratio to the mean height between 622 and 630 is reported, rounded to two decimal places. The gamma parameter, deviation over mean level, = 0.17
